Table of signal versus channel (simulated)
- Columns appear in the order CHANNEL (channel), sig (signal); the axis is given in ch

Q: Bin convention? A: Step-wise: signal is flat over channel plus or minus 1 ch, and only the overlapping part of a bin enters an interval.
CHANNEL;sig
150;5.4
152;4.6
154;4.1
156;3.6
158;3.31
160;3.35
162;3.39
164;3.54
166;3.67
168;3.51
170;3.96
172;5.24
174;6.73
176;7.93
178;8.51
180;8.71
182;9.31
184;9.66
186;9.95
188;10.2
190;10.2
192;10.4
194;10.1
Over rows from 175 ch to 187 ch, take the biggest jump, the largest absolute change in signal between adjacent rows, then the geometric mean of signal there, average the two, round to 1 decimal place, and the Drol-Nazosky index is 4.8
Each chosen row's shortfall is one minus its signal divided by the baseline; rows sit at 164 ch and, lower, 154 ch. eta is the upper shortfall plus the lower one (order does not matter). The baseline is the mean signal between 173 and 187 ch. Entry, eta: 1.1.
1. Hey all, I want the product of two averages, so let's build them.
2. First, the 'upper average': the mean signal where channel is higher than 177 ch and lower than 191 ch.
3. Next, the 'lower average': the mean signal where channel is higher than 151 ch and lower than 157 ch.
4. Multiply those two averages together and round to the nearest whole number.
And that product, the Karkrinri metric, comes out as 39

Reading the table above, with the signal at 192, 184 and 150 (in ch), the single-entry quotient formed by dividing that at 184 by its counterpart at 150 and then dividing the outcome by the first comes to 0.17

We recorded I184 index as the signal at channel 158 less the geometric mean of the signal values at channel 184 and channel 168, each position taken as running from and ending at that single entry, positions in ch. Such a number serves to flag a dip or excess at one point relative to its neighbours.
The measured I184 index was -2.5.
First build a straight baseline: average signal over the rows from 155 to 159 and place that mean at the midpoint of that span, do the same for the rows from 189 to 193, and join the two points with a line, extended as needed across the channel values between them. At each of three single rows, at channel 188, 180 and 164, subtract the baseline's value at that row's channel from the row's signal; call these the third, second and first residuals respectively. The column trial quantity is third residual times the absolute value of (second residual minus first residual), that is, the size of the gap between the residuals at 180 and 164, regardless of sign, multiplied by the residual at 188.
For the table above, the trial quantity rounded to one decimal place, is 1.0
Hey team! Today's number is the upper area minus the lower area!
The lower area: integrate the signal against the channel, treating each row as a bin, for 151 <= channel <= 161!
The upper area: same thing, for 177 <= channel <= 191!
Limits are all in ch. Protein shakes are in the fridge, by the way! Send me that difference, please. 95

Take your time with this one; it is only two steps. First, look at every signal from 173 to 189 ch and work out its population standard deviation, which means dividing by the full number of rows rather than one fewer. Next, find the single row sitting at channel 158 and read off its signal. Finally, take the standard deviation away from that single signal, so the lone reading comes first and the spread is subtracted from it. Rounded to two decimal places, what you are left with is 2.23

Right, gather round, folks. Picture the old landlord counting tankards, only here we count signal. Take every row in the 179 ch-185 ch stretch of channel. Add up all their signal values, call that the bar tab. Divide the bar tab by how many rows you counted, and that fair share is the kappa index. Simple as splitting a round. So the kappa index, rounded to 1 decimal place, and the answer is 9.2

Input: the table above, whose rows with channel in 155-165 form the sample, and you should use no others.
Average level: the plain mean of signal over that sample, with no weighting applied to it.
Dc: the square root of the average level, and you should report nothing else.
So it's 1.9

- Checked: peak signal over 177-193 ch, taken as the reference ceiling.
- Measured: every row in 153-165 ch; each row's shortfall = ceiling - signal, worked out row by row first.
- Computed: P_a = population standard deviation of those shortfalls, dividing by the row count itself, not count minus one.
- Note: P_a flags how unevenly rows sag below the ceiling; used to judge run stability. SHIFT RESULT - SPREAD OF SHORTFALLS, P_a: 0.27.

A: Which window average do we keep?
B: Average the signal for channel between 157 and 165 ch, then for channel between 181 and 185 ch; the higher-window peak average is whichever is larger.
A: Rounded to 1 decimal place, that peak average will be 9.5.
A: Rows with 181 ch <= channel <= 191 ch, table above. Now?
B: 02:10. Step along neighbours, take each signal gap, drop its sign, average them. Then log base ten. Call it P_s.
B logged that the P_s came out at -0.7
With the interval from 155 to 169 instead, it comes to -0.9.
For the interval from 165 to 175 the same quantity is -0.1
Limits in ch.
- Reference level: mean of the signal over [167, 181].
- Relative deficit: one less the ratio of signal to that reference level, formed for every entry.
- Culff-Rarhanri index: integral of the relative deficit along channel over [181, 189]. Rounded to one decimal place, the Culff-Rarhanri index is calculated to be -4.3 ch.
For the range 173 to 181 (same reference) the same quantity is -2.0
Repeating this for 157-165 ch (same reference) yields 3.7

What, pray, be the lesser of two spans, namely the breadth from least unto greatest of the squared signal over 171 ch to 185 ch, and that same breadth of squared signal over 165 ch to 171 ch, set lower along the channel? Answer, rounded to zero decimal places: 3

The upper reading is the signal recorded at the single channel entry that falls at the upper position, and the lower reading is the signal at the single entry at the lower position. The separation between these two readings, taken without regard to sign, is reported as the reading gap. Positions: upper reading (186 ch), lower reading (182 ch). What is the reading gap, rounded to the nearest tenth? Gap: 0.6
